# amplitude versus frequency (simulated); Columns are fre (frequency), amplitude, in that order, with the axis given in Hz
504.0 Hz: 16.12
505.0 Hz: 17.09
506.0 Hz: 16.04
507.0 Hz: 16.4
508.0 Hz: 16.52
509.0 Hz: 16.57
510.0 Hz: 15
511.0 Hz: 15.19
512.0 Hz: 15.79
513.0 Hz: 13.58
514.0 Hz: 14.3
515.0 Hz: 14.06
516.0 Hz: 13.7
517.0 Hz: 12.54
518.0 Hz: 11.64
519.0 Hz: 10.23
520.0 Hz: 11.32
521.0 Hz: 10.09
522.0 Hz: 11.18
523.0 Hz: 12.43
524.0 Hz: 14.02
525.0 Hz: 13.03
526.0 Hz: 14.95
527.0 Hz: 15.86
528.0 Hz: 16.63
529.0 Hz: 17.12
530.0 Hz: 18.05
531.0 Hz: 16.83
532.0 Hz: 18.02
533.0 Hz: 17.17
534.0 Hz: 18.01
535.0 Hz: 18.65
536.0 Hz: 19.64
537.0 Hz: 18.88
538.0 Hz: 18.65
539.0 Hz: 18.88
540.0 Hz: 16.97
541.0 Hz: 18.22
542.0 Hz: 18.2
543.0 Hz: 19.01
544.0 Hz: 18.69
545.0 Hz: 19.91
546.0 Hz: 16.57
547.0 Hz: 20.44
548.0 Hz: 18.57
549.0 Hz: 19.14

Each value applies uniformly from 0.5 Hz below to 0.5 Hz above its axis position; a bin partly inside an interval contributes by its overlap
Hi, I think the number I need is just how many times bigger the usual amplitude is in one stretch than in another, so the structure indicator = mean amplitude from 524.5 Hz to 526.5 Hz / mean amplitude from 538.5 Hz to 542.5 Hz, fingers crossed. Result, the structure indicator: 0.77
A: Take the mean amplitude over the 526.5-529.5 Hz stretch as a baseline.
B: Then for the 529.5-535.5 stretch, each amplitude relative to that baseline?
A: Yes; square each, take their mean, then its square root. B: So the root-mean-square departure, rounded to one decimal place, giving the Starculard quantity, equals 1.4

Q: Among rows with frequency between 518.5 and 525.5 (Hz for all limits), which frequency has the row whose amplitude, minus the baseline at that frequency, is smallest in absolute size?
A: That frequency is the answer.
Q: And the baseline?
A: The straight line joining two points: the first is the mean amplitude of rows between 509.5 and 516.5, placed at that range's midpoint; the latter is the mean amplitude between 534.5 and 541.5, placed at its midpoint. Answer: 524.0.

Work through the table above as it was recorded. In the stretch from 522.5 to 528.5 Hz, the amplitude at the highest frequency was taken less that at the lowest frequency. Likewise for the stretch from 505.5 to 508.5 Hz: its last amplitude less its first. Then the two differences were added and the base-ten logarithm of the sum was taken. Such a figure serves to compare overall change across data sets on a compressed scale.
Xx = 0.67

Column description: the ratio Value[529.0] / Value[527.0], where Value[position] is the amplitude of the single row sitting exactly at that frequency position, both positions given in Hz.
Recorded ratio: 1.08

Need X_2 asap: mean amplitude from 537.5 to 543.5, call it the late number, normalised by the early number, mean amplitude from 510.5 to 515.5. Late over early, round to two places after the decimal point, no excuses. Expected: 1.26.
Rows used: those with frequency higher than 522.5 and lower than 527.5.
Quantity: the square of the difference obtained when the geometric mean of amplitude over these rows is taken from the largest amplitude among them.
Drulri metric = 3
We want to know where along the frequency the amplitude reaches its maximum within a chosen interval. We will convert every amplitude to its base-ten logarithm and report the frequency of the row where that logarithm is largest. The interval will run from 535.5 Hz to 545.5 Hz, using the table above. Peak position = 545.0 Hz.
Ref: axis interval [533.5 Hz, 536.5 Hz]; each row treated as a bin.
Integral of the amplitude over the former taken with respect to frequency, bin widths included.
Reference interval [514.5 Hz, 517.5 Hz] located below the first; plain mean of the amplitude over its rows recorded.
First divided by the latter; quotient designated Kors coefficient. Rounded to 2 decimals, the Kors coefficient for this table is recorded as 4.19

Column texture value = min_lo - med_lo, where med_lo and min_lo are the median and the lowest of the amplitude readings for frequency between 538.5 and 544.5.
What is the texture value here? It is -1.5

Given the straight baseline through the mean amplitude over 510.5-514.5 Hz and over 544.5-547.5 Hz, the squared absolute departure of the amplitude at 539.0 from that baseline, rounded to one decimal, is 0.6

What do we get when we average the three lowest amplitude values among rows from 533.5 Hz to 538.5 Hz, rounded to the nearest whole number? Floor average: 18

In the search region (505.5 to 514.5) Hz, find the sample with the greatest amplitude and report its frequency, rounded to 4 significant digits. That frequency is 509.0 Hz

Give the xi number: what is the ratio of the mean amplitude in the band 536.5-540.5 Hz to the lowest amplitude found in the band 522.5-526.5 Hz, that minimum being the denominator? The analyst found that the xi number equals 1.48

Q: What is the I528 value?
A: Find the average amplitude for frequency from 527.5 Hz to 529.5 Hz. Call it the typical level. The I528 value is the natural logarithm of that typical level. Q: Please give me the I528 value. 2.8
